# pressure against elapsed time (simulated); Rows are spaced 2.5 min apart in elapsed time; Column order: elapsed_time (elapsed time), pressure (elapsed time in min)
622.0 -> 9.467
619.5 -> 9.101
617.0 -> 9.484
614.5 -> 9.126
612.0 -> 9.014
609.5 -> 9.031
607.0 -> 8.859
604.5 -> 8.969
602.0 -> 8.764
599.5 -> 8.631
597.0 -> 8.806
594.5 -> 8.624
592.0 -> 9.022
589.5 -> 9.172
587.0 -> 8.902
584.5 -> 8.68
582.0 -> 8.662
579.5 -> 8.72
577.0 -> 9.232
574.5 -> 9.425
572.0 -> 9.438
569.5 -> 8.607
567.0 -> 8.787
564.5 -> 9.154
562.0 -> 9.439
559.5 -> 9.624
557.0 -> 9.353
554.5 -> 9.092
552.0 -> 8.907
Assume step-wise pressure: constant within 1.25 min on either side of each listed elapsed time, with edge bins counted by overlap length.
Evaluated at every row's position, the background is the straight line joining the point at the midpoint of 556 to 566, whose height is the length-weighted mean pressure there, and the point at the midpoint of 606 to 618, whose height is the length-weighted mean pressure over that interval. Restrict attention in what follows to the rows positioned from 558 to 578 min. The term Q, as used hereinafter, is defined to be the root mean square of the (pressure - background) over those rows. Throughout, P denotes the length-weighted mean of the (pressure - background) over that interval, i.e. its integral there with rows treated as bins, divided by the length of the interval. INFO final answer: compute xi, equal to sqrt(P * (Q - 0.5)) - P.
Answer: 0.26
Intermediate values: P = -0.13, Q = 0.35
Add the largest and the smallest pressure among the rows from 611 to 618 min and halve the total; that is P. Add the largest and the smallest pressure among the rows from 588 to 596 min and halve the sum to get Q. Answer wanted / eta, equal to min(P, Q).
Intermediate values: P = 9.25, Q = 8.90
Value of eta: 8.90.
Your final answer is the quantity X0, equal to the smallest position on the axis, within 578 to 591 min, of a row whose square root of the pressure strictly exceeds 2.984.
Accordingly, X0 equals 589.5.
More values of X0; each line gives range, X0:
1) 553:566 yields 554.5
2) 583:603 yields 589.5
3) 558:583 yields 559.5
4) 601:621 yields 604.5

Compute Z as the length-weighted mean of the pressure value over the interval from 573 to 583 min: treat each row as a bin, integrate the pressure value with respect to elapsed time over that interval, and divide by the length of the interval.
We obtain 9.03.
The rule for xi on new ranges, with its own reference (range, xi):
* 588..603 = 0.54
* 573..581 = 0.34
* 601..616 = 0.35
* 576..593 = 0.52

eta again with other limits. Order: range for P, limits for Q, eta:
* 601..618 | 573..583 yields 9.04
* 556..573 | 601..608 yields 8.87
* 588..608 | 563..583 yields 8.90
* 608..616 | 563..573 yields 9.02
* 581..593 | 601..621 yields 8.92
